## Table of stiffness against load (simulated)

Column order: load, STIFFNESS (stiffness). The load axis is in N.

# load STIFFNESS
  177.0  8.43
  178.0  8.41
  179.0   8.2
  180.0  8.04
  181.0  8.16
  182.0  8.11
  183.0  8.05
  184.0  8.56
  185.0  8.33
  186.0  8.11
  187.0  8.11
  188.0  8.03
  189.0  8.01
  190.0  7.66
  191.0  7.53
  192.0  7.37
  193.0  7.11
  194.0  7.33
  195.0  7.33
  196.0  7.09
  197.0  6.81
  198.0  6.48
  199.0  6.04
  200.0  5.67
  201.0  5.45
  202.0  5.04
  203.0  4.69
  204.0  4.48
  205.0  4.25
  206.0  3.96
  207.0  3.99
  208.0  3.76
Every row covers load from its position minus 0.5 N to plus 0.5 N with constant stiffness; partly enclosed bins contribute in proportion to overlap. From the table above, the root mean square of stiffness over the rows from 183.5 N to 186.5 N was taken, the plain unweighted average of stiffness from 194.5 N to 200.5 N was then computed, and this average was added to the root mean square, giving 14.9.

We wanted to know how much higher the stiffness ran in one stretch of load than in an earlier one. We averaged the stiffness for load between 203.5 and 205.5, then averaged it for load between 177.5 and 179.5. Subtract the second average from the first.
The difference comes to -3.9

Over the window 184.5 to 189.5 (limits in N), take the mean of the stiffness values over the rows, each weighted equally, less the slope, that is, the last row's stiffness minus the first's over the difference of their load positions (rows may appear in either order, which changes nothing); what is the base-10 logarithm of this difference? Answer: 0.914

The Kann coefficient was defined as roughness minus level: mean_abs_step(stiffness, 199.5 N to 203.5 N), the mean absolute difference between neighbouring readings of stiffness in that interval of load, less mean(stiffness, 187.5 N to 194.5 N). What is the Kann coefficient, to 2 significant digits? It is -7.3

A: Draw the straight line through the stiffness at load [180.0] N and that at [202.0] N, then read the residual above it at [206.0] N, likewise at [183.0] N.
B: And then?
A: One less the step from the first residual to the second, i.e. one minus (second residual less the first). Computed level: 0.0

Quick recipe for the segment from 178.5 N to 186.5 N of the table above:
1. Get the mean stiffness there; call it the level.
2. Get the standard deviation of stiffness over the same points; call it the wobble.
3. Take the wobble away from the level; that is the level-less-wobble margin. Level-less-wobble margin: 8.0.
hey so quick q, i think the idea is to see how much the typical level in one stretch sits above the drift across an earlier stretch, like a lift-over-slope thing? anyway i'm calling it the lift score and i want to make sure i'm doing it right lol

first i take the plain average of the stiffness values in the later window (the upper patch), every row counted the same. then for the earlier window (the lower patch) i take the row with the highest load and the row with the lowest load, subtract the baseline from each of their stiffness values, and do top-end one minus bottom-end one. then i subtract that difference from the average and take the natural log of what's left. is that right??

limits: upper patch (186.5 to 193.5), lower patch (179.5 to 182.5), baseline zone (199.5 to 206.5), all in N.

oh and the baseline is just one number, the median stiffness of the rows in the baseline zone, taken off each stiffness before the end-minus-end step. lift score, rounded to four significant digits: 2.031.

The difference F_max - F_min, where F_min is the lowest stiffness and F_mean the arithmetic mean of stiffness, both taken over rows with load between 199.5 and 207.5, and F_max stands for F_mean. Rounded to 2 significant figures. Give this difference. 0.73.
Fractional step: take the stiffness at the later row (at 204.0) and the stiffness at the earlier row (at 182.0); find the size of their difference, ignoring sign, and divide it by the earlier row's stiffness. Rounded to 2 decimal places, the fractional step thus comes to 0.45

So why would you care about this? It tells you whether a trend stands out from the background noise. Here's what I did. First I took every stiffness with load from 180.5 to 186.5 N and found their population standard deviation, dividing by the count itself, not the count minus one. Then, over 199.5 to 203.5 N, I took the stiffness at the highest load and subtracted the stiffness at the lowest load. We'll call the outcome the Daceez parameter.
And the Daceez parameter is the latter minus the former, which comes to -1.16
